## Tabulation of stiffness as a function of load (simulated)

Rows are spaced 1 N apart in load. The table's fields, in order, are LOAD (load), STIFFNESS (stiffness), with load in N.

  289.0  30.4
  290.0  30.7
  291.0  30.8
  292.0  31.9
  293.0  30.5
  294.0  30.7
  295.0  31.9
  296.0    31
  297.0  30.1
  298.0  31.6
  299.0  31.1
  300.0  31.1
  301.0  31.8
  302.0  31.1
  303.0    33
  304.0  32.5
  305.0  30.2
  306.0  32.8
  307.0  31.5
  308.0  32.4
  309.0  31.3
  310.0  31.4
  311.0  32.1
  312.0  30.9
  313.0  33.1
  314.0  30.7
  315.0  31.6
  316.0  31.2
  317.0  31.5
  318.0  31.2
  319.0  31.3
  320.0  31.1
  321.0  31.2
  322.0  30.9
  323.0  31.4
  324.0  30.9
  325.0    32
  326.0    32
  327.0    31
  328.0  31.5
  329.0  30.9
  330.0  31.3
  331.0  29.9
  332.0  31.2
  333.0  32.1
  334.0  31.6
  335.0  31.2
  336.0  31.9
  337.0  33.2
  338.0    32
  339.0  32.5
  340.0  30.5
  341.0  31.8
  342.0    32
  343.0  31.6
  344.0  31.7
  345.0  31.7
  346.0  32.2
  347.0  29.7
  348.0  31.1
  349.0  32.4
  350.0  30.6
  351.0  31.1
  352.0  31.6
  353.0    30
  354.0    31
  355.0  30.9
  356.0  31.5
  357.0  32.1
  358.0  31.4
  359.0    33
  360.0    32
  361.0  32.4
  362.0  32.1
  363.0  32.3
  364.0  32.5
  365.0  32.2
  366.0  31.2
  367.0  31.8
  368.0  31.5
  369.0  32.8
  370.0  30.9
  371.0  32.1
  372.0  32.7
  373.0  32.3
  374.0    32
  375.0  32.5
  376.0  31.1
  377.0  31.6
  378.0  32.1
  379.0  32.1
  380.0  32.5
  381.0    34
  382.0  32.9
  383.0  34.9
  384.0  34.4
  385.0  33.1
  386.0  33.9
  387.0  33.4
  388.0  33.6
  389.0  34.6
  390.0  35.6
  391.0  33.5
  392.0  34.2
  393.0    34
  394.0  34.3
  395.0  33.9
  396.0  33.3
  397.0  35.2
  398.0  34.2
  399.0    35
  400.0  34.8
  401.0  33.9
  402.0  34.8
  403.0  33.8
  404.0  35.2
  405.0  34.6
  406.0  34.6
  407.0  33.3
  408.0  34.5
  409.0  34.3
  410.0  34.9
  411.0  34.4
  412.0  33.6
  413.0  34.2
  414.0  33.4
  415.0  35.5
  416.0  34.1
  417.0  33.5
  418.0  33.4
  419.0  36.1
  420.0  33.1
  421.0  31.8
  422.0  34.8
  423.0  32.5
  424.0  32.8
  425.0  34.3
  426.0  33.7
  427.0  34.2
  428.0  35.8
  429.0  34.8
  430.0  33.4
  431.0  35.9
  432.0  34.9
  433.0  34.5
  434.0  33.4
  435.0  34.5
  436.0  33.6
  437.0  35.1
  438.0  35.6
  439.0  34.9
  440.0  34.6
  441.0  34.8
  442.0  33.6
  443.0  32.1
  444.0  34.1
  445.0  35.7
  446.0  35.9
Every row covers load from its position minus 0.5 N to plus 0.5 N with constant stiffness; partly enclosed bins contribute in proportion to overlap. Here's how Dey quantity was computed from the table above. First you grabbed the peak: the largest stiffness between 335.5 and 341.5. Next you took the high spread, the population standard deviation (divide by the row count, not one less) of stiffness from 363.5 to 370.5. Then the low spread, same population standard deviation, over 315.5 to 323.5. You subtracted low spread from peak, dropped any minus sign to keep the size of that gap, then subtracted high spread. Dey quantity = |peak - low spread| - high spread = 32.4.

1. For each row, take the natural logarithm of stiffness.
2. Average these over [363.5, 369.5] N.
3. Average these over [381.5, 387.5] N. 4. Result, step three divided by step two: 1.02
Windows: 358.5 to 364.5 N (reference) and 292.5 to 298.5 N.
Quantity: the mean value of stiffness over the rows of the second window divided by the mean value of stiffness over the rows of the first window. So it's 0.96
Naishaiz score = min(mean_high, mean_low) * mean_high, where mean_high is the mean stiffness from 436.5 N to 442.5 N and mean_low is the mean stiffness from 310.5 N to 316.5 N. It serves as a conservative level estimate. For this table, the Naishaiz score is 1099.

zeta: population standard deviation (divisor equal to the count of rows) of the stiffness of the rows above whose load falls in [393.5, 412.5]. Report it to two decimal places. 0.57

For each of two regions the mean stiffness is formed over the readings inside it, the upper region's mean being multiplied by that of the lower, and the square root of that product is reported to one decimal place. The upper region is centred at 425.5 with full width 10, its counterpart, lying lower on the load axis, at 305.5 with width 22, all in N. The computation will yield 32.7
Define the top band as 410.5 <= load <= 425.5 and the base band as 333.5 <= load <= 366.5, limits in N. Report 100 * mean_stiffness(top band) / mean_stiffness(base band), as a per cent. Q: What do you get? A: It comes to 107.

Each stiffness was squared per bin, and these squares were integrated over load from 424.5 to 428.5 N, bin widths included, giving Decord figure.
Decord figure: 4763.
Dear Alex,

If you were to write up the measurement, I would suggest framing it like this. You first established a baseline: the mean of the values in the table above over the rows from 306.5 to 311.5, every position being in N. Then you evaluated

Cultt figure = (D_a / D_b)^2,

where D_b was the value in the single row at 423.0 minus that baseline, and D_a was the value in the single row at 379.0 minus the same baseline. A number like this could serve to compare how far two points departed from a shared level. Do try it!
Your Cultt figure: 0.22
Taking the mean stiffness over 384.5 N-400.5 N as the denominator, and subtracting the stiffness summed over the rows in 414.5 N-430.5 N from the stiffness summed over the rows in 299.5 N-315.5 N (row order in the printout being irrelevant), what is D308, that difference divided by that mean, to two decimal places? -1.06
